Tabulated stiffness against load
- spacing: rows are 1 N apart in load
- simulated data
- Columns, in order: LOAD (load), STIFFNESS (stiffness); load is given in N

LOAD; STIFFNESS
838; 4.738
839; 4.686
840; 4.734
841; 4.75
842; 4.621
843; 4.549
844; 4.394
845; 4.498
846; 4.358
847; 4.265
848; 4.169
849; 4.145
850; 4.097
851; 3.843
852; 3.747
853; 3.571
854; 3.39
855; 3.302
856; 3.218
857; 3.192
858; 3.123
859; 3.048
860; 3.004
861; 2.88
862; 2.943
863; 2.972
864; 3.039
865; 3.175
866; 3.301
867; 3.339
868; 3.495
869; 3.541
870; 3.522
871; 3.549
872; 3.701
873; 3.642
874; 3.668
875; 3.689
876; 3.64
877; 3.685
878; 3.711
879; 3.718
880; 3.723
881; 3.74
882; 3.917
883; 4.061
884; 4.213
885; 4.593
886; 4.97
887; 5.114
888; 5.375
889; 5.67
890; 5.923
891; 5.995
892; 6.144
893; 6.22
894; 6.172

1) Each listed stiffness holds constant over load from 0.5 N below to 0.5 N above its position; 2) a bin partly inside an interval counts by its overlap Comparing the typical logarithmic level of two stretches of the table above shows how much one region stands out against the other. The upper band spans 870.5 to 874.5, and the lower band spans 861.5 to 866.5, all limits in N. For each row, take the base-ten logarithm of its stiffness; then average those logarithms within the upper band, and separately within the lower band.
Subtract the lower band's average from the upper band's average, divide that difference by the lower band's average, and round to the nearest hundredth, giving 0.15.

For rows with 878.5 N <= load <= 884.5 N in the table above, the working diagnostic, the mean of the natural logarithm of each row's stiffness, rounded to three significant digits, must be 1.36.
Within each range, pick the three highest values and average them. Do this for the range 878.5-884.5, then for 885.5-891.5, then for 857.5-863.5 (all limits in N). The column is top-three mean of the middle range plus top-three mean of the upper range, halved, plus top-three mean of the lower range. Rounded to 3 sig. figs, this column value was 8.02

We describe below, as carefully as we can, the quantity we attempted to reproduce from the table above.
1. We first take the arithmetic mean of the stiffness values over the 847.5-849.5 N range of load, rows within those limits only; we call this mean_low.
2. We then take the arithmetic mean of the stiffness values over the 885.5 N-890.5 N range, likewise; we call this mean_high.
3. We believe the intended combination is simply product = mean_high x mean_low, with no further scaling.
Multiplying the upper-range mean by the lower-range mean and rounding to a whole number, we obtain 22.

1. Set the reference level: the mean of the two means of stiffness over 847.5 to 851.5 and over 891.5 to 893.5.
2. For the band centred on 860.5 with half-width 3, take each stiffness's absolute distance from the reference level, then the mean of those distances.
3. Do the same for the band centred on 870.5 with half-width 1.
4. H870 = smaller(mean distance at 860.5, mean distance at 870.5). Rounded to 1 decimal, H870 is 1.6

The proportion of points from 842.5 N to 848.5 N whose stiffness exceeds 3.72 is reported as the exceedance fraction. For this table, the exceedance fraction 1.0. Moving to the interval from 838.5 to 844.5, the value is 1.0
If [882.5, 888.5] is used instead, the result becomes 1.0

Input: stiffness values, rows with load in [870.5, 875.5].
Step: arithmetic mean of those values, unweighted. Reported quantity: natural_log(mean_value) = 1.29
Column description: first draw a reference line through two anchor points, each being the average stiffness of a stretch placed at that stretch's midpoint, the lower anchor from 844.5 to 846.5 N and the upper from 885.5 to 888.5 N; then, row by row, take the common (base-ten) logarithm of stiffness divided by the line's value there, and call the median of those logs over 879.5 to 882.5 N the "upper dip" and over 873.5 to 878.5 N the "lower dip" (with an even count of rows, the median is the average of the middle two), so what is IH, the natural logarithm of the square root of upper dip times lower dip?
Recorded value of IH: -2.04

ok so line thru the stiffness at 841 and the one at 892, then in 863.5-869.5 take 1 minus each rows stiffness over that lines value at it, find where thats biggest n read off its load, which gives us 864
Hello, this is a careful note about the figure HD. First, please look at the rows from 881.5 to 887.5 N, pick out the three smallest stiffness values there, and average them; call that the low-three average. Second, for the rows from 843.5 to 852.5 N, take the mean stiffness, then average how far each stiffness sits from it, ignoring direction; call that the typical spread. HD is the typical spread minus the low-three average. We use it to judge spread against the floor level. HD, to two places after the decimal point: -3.88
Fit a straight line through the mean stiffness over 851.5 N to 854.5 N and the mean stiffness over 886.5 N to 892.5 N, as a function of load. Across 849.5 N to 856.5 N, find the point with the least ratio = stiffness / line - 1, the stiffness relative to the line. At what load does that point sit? 856 N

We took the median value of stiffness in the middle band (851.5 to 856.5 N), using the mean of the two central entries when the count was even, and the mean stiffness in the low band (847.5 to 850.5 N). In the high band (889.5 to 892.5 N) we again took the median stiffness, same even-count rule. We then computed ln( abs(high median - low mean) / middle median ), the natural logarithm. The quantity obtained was -0.6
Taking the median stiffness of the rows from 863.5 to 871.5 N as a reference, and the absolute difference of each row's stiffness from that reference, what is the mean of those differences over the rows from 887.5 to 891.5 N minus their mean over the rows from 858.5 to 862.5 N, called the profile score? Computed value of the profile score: 1.9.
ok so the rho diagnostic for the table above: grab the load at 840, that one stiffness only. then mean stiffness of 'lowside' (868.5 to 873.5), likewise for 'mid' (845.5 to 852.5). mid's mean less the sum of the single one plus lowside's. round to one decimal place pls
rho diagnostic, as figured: -4.2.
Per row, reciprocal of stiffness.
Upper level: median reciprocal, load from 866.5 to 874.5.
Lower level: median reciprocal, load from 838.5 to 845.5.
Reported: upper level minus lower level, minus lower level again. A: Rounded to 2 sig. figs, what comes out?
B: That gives -0.15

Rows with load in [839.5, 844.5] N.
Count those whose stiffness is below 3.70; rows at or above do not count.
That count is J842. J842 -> 0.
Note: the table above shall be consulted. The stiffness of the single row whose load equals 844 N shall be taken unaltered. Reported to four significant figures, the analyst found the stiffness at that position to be 4.394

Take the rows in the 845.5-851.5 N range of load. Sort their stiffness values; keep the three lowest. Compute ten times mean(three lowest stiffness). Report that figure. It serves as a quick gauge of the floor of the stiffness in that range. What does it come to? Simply 40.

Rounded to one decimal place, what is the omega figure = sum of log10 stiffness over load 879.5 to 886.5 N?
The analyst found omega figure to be 4.3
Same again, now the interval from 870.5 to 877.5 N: 3.9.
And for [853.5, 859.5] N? 3.0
